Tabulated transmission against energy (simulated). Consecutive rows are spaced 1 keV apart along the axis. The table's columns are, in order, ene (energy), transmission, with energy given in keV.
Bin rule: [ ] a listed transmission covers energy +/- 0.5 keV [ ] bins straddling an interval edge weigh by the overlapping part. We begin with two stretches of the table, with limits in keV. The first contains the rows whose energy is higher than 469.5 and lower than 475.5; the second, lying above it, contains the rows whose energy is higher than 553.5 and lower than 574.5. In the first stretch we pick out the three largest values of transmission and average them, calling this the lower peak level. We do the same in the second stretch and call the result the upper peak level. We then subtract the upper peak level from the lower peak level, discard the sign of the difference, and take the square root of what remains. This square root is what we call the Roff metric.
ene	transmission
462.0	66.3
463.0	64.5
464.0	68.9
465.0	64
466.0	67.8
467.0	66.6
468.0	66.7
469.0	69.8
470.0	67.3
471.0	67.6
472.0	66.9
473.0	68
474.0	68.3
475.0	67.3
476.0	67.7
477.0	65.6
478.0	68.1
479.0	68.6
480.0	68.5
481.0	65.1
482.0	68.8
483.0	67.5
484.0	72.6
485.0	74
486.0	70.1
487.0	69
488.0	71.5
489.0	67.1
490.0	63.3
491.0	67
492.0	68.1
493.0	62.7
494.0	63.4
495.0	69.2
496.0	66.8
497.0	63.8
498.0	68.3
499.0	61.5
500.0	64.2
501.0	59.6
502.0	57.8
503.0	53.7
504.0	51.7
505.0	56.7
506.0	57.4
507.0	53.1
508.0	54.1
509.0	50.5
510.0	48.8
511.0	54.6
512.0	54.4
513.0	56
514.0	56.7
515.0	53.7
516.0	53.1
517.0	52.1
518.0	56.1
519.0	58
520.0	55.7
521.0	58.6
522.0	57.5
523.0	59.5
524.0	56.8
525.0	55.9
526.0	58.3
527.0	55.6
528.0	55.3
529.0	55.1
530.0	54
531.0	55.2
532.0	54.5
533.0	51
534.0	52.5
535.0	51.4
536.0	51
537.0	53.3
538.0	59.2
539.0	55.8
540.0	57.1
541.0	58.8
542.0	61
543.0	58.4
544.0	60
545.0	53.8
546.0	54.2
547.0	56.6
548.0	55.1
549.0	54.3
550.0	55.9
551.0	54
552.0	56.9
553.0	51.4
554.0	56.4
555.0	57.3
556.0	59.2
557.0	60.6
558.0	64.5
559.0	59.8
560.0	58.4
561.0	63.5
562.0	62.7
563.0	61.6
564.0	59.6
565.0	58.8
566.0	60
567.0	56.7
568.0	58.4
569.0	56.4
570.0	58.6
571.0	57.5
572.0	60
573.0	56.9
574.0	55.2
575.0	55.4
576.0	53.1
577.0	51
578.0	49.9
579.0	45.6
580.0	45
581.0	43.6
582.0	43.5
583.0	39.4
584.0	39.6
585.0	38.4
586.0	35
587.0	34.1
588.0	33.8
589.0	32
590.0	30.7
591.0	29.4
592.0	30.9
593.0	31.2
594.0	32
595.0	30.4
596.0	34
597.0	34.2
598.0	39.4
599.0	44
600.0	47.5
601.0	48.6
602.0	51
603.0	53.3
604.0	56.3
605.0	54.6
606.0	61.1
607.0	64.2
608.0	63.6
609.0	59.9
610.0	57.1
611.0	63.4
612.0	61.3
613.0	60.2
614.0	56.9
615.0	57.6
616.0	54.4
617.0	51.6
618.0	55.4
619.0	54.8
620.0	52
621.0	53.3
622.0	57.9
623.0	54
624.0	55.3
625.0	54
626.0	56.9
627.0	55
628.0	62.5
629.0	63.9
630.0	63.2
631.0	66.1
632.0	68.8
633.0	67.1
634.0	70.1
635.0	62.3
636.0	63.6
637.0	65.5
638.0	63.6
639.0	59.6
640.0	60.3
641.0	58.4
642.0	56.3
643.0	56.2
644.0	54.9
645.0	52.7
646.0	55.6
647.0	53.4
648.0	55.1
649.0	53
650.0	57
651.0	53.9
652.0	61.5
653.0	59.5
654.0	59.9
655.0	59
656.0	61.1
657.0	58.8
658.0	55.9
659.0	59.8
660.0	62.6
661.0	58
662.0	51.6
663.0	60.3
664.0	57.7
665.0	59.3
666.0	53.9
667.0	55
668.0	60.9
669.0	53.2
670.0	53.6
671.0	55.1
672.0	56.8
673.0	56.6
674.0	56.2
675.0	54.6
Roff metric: 2.10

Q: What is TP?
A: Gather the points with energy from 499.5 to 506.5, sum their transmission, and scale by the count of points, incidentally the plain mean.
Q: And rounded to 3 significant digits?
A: 57.3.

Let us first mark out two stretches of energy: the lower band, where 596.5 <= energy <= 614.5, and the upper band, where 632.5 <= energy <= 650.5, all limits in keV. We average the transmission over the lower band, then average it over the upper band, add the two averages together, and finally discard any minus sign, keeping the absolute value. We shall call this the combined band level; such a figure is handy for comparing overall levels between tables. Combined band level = 113.4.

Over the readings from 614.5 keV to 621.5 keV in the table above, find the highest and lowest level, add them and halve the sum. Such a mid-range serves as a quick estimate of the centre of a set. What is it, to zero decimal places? 55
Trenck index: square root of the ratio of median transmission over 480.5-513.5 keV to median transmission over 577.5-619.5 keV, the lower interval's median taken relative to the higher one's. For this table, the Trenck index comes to 1.17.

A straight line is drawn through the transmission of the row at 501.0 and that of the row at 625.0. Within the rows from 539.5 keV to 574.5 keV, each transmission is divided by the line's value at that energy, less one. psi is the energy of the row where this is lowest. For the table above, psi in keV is 553.0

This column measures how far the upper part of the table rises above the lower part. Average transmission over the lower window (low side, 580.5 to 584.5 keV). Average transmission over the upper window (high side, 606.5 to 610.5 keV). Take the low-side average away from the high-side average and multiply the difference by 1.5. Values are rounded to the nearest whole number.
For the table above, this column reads 30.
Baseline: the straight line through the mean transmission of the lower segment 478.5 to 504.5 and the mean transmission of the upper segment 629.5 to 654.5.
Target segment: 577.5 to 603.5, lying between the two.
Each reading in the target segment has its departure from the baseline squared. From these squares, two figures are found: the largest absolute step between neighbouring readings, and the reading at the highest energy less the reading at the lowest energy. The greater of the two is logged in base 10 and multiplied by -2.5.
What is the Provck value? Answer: -6.0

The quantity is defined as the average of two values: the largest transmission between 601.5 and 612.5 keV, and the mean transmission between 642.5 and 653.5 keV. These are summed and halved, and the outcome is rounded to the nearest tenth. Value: 60.0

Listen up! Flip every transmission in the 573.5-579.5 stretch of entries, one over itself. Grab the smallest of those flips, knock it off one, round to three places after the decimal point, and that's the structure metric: 0.982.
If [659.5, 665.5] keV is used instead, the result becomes 0.984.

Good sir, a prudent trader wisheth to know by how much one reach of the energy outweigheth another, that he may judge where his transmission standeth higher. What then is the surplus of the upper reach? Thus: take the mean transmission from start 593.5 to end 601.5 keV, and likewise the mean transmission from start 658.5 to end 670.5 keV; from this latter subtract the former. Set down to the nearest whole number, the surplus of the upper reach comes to 18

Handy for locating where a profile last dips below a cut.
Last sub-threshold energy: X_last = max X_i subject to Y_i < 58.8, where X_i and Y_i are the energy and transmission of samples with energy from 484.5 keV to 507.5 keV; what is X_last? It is 507.0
